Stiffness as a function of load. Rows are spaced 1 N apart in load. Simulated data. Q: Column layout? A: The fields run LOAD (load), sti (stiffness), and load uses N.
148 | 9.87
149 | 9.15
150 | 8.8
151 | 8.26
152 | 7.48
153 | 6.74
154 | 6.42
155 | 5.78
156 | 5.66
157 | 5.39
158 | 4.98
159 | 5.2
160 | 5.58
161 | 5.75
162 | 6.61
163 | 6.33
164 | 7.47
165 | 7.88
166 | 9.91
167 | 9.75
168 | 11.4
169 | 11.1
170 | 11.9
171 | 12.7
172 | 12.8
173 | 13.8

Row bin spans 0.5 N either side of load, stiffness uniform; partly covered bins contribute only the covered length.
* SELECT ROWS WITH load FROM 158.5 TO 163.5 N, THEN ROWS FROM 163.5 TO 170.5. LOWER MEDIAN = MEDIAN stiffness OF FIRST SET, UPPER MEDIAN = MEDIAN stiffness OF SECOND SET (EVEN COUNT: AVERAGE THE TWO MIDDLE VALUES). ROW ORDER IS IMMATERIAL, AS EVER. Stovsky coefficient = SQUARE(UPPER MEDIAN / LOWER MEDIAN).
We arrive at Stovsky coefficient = 3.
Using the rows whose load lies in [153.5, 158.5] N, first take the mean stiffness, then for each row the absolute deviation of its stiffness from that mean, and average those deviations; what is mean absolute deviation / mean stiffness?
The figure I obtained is 0.065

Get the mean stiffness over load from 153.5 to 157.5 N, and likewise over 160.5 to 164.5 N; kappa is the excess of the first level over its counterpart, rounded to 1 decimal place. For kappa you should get -0.7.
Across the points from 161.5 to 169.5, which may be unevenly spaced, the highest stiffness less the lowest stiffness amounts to 5.1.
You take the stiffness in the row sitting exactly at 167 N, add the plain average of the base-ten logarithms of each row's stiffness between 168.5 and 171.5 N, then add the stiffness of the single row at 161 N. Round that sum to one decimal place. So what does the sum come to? 16.6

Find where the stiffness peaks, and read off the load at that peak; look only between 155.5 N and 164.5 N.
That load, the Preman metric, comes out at 164 N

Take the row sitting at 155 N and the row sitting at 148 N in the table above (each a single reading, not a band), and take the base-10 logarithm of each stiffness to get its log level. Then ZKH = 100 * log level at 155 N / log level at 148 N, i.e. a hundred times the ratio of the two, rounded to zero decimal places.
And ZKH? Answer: 77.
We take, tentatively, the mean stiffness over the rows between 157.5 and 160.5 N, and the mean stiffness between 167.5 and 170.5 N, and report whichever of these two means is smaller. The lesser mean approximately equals 5.3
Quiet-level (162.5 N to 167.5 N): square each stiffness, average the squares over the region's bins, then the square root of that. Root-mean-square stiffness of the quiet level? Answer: 8.4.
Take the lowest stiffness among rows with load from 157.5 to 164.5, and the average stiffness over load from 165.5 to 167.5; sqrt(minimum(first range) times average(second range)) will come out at 7.0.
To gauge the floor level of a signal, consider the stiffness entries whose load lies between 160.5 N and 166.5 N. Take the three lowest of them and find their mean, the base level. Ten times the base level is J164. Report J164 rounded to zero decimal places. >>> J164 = 62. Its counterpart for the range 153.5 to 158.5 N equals 53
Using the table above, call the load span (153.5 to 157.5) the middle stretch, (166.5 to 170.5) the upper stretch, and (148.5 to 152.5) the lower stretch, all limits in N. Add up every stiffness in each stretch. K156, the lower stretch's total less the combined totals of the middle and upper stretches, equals -34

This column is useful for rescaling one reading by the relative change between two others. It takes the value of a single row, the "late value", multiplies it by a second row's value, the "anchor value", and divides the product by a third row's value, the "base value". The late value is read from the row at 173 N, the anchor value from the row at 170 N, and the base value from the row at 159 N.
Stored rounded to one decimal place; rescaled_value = 31.6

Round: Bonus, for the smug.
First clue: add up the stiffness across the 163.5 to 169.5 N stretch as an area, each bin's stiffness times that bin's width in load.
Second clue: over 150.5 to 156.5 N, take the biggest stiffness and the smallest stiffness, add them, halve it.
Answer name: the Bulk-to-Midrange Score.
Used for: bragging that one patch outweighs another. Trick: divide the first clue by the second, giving 8.3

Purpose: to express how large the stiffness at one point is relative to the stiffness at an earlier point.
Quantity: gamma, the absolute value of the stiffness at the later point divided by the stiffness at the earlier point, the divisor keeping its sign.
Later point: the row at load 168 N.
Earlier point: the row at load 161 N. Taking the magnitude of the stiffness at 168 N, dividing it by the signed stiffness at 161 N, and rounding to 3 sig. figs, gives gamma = 1.98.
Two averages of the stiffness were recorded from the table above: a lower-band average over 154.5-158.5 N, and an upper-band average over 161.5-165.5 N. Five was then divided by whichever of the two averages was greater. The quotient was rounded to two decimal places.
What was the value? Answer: 0.71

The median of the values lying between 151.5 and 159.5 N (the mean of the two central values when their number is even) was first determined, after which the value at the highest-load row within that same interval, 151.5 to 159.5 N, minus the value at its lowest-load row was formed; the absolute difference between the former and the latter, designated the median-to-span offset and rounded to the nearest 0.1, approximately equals 8.0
